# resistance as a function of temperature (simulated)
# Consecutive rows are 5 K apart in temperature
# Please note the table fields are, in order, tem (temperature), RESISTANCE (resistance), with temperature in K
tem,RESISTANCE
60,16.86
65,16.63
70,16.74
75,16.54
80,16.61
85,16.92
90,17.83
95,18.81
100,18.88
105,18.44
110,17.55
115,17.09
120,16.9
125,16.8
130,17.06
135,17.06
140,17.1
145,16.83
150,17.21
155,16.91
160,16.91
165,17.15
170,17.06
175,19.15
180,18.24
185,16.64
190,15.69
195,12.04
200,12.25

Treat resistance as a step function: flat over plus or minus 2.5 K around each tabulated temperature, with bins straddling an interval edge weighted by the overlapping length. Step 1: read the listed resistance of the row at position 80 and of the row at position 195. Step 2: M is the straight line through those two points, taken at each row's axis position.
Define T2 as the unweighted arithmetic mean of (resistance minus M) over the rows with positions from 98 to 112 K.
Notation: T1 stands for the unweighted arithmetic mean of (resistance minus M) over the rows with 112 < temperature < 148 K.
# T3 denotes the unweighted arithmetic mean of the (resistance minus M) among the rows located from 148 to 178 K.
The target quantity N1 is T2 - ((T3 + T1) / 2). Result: -0.5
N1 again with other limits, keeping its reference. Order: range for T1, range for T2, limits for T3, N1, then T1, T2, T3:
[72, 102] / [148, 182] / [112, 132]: 2.6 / 1.3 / 4.3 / 2.0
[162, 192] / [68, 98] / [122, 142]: -2.8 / 4.6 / 0.7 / 2.5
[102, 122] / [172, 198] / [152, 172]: 1.0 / 2.2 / 3.9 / 3.7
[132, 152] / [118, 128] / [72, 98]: 0.0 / 2.9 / 1.9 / 0.9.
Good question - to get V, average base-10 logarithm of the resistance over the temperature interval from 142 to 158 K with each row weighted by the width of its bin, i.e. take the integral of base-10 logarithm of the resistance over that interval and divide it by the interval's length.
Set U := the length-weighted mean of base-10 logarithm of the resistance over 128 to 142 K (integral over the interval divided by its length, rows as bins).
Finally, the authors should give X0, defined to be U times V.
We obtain 1.52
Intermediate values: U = 1.232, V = 1.23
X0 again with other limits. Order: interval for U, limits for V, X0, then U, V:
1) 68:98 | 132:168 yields 1.52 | 1.237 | 1.23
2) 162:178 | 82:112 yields 1.57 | 1.249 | 1.26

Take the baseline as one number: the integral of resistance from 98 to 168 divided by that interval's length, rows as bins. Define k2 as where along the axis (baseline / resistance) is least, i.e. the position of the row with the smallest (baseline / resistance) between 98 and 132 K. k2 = 100 K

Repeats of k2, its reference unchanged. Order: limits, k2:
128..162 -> 150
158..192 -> 175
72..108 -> 100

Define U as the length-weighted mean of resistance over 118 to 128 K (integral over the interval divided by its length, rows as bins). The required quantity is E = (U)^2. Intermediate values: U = 16.9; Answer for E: 284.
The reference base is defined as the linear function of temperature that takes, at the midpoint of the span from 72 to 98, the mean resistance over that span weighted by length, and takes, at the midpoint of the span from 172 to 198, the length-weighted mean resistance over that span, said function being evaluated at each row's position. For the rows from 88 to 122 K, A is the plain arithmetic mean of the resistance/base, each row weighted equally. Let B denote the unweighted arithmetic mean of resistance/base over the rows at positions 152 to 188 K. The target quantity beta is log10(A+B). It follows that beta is 0.323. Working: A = 1.05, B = 1.06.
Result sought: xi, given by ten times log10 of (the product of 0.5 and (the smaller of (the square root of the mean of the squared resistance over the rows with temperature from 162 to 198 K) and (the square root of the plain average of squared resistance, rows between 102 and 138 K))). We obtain 9.22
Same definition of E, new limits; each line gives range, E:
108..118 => 299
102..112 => 326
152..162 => 286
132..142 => 292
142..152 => 289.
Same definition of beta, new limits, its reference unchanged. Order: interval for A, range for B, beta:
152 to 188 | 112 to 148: 0.315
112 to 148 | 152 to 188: 0.315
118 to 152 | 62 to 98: 0.300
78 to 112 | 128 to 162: 0.312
